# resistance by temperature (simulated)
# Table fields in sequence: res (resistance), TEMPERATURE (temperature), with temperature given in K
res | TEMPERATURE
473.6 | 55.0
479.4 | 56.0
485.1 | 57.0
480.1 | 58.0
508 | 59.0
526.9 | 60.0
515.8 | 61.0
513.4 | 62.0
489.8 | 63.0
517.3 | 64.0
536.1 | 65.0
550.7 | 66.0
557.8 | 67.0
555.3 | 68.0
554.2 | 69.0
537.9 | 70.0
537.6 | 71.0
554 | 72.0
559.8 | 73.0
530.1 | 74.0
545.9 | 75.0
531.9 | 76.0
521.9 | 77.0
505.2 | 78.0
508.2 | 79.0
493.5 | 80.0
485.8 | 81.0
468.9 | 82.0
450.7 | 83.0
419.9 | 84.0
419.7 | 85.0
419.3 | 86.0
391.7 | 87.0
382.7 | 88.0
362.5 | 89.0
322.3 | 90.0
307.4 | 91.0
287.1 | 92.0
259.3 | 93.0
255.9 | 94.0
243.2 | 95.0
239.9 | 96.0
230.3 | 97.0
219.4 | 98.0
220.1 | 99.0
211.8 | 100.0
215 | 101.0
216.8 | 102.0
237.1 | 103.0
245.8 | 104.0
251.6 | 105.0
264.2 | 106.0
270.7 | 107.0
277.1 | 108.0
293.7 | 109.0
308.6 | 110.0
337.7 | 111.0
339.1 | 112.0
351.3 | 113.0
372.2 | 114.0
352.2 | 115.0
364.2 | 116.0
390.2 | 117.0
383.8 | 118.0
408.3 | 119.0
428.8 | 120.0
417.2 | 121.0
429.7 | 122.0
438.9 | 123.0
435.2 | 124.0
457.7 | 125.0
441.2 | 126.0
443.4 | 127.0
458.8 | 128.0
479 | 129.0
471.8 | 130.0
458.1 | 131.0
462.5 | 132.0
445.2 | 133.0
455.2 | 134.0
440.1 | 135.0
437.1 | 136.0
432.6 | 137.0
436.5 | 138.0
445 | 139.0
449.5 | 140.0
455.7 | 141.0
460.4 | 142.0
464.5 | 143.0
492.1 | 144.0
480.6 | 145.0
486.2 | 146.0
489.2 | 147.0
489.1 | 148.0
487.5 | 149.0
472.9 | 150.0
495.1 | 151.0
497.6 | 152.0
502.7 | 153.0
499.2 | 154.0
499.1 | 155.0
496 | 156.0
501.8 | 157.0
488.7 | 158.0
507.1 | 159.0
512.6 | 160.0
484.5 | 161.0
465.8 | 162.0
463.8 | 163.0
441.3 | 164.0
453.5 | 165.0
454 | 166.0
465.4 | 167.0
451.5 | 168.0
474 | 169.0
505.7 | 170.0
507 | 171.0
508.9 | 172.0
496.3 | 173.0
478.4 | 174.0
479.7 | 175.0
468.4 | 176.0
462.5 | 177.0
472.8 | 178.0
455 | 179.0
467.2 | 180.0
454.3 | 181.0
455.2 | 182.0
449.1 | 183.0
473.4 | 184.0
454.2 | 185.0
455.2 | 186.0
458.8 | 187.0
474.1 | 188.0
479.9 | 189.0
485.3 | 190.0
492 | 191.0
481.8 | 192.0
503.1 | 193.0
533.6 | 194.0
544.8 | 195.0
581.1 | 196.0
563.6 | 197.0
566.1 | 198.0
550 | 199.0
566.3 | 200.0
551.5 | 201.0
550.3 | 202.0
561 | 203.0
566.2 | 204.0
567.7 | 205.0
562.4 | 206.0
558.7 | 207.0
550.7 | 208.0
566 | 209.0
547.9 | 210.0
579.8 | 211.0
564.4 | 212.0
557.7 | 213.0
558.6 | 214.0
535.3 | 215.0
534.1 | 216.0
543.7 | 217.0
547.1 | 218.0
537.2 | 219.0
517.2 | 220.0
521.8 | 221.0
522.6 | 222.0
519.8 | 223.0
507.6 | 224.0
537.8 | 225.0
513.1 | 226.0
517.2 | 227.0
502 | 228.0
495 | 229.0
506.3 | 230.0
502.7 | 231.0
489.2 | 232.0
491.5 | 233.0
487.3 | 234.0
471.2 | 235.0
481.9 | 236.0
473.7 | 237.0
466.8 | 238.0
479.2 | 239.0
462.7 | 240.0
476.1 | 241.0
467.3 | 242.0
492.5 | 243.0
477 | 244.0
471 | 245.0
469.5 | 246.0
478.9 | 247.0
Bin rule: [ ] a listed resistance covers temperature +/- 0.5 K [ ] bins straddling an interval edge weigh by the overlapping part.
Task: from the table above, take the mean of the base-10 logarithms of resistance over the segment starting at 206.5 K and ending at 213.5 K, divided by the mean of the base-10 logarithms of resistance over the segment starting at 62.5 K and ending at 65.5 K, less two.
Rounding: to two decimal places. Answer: -0.99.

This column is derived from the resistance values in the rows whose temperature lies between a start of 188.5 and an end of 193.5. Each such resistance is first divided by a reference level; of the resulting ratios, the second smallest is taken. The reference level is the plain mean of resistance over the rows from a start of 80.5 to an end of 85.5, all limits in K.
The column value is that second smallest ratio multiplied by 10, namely 10.7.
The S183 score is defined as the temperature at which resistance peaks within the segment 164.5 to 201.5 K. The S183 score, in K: 196.0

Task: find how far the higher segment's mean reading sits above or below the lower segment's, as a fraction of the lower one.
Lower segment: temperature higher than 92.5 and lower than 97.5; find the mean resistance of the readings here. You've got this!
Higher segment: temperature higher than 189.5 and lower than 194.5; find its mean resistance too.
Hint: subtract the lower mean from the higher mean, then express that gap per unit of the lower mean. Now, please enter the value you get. 1.03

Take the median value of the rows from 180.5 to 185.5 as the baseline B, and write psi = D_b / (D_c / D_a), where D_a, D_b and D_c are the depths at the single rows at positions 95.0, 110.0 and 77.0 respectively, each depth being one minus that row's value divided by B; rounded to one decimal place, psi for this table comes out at -1.0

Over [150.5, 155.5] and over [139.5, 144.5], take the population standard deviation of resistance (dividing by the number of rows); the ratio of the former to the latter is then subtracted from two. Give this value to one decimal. 1.8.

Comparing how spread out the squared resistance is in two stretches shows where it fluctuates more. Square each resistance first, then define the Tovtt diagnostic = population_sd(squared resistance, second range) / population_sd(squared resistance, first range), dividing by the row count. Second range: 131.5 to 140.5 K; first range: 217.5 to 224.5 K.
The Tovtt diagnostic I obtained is 0.63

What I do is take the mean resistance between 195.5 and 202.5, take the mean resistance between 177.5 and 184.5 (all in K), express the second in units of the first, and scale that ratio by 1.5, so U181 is 1.2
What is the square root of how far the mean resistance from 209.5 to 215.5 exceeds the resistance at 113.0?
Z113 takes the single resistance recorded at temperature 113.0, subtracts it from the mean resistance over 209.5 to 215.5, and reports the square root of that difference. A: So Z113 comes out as 14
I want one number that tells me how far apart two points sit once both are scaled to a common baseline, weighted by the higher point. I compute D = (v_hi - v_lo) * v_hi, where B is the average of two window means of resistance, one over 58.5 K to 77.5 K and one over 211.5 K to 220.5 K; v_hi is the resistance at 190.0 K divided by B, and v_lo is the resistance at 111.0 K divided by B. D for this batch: 0.25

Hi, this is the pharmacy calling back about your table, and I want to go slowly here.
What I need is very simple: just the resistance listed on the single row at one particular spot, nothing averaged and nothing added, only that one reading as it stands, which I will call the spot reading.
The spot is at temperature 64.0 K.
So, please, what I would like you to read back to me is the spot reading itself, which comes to 517.3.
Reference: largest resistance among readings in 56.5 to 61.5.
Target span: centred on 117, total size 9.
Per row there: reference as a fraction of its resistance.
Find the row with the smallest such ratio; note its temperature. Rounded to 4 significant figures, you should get 120.0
